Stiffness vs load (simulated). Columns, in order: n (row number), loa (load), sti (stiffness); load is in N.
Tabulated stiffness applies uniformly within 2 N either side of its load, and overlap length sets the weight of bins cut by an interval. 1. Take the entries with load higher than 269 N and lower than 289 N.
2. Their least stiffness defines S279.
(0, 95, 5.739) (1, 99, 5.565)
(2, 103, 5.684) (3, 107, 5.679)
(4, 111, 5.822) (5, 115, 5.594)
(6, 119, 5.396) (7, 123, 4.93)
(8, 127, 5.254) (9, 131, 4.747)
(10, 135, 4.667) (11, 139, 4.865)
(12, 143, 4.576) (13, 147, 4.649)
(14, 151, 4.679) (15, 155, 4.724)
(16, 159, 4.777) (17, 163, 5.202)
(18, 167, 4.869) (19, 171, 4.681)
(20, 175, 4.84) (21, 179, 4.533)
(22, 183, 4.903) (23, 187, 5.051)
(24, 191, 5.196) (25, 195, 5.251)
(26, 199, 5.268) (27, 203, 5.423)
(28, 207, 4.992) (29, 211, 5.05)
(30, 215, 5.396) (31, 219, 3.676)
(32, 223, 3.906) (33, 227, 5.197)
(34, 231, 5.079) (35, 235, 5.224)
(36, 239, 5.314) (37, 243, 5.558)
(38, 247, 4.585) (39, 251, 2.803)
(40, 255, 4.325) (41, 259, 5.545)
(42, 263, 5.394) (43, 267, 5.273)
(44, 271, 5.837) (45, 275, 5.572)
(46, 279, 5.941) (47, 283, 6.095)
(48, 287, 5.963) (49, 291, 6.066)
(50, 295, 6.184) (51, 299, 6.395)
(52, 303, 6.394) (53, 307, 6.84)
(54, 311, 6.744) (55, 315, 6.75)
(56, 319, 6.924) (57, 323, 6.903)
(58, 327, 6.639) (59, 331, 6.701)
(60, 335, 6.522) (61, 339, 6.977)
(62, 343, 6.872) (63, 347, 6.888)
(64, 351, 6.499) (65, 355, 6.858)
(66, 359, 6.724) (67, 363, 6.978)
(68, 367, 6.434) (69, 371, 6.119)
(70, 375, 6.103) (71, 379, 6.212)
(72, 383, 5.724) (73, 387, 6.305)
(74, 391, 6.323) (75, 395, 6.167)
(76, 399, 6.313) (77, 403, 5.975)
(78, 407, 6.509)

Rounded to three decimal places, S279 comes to 5.572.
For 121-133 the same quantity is 4.747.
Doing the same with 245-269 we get 2.803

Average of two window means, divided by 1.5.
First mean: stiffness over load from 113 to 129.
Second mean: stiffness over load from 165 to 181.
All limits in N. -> 3.3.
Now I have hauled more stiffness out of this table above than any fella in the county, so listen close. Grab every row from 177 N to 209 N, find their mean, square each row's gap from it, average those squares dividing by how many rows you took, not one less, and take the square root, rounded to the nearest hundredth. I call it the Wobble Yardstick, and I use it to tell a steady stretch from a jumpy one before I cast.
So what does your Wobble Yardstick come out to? 0.26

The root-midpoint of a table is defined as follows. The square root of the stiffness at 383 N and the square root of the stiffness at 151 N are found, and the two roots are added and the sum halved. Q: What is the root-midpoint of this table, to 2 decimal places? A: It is 2.28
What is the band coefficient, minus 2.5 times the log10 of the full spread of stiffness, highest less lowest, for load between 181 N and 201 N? 1.09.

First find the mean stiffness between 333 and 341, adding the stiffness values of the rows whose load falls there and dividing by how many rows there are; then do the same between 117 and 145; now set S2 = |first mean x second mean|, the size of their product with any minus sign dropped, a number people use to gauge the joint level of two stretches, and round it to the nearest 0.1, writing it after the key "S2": 33.2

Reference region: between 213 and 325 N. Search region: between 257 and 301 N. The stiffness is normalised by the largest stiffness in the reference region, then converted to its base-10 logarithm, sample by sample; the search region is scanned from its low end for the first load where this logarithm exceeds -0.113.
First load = 259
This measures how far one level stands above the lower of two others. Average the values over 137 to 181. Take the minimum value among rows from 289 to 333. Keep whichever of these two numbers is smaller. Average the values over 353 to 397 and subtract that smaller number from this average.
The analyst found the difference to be 1.6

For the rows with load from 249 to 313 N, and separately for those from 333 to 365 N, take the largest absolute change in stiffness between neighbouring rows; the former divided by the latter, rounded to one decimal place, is 3.3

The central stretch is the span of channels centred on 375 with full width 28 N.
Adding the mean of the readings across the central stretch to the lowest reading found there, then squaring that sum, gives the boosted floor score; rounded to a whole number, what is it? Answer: 144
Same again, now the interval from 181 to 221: 76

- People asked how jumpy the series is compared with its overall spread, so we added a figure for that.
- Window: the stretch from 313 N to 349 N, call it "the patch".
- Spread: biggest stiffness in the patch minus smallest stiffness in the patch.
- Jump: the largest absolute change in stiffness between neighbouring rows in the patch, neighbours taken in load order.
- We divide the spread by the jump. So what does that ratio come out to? 1.0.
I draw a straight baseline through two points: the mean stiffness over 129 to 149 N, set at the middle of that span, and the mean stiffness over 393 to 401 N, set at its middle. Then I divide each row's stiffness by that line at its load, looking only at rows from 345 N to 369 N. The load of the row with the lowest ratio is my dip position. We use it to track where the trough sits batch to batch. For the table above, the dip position 367 N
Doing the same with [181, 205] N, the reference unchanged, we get 183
